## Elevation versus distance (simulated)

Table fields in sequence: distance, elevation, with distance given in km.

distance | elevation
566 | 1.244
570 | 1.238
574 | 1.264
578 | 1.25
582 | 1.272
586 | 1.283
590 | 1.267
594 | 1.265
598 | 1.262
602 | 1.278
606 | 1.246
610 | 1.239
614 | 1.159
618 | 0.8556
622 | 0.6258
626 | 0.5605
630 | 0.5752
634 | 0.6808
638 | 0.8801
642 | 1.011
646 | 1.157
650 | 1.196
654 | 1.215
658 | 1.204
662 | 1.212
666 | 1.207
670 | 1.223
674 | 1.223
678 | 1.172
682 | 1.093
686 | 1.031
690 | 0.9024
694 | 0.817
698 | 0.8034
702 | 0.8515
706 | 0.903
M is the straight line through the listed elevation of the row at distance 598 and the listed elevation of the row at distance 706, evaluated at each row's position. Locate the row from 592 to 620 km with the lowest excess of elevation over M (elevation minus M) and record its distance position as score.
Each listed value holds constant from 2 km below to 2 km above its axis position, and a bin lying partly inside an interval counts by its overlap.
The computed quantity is 618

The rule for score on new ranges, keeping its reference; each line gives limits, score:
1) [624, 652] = 626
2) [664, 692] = 690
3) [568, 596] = 570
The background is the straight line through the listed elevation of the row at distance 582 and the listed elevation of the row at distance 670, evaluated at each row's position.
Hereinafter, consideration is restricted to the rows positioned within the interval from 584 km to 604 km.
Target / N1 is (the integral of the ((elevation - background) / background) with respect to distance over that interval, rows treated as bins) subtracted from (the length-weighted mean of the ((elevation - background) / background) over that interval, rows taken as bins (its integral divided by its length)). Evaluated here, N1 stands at -0.1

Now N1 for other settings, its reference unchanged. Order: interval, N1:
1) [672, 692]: 2.1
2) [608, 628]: 5.5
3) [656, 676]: 0.2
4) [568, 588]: 0.2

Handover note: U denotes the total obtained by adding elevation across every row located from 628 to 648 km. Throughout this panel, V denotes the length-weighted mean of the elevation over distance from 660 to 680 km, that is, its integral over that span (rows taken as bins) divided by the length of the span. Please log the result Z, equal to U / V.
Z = 3.6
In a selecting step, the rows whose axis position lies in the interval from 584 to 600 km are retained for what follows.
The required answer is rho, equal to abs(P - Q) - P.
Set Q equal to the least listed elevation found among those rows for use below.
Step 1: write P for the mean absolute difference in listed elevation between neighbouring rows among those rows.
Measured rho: 1.2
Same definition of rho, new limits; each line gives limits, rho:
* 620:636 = 0.4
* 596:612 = 1.2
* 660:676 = 1.2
